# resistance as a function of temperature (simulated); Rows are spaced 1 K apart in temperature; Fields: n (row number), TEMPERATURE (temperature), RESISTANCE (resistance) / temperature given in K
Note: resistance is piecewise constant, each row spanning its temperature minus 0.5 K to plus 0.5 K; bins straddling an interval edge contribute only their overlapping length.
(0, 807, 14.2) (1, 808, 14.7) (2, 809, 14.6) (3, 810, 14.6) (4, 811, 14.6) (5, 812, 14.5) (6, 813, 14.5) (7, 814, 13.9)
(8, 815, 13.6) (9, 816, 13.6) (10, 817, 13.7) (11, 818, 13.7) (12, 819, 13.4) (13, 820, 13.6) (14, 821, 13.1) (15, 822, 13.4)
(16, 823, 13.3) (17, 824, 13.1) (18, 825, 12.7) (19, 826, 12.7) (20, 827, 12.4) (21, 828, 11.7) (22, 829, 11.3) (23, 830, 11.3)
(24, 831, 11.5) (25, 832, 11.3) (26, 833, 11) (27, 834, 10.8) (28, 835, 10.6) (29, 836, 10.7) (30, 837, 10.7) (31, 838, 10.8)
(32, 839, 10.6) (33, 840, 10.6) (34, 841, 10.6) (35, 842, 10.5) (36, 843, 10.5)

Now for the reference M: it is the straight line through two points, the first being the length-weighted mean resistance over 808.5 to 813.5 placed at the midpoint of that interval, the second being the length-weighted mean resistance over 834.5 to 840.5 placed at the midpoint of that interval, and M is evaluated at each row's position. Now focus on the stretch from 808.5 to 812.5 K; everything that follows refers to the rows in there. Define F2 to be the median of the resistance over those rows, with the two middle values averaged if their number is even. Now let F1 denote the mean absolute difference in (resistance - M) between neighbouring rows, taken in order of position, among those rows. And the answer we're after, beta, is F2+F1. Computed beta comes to 14.7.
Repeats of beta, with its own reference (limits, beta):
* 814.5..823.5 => 13.8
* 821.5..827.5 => 13.0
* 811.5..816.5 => 14.1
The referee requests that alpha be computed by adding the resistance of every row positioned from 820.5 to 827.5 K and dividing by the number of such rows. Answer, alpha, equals 13.0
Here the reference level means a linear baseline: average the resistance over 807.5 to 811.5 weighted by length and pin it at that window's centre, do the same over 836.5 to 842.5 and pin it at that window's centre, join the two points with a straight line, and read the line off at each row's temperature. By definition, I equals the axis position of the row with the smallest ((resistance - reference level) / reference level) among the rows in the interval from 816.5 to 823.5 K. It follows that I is 821 K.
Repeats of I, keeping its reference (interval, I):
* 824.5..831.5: 829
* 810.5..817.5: 815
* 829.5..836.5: 835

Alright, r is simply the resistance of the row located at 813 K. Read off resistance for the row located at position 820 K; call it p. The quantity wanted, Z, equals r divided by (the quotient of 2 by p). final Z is 99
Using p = 13.6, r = 14.5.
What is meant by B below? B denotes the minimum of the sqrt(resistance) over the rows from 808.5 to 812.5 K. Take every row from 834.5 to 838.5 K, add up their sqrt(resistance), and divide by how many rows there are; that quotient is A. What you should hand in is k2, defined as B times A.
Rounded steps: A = 3.27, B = 3.81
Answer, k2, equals 12.5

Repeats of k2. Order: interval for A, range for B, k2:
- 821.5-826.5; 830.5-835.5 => 11.8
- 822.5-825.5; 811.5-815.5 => 13.3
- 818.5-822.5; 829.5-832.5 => 12.3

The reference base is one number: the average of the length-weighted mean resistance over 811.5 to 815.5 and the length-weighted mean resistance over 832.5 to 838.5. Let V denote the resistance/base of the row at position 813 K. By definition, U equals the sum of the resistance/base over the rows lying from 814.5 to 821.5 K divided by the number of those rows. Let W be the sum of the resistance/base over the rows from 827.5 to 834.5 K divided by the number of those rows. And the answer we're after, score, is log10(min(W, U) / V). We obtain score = -0.11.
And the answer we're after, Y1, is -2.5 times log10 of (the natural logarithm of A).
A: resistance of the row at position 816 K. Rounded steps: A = 13.6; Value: -1.04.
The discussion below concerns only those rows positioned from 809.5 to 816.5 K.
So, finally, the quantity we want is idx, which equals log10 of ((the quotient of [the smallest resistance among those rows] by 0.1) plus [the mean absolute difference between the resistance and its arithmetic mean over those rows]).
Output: 2.13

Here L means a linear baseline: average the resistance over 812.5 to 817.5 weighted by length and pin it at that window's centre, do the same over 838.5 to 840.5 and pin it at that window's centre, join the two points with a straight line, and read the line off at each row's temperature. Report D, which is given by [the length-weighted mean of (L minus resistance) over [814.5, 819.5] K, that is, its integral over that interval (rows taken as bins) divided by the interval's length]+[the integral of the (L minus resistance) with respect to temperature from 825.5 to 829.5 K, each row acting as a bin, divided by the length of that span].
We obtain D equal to 0.17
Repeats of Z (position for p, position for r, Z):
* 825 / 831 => 73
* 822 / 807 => 95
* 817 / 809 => 100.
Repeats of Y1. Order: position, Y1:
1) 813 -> -1.07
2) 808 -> -1.07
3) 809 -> -1.07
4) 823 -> -1.03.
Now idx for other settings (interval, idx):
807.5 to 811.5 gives 2.16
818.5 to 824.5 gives 2.12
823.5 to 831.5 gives 2.06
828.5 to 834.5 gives 2.03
